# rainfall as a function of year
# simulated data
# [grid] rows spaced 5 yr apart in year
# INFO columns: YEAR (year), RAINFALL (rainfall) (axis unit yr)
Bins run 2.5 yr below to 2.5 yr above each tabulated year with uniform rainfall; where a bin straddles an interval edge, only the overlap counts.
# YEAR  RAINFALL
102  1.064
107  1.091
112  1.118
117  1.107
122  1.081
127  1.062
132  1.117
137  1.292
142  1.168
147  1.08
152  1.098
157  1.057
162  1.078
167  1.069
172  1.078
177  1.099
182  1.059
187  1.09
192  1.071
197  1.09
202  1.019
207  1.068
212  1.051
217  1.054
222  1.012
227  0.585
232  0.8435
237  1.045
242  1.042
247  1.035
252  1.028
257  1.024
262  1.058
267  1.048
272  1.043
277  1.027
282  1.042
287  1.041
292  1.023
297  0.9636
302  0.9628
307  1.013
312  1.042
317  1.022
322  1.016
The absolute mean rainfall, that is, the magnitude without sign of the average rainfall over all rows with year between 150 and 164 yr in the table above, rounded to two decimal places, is 1.08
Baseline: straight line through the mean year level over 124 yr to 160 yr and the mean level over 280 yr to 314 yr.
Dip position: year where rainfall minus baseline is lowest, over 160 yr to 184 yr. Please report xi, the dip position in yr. 167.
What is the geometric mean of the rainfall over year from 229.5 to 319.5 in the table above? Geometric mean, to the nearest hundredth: 1.02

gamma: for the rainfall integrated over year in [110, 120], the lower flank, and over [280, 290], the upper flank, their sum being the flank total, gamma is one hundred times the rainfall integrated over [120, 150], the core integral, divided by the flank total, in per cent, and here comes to 158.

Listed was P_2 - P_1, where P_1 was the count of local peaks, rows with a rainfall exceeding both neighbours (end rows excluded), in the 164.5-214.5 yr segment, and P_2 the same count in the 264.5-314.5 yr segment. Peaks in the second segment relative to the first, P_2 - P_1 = -3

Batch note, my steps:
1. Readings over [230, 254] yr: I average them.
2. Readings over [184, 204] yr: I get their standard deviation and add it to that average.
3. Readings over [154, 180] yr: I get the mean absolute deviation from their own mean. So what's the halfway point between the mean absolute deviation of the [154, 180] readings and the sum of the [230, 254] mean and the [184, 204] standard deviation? 0.52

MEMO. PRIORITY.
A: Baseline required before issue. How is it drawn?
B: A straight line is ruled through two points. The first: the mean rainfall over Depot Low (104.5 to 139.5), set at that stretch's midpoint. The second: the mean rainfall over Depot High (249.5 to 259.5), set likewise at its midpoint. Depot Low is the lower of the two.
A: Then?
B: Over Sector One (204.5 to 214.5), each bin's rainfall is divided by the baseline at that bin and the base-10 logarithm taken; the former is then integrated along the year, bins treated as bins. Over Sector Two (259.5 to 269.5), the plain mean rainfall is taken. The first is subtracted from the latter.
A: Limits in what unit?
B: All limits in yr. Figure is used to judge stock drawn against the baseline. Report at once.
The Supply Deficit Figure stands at 1.05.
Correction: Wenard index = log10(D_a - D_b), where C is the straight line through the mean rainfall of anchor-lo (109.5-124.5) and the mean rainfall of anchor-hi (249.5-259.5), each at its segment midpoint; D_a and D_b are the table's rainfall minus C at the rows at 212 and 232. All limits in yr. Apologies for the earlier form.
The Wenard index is -0.71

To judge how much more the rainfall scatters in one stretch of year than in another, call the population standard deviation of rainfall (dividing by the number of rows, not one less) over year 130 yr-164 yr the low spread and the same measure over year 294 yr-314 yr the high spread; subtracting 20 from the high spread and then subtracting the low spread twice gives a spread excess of -20.12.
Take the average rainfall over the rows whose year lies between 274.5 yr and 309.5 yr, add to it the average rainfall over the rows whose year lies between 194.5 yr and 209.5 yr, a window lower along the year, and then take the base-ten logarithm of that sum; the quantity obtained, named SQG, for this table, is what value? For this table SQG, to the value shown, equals 0.316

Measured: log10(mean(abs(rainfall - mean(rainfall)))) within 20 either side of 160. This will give -1.64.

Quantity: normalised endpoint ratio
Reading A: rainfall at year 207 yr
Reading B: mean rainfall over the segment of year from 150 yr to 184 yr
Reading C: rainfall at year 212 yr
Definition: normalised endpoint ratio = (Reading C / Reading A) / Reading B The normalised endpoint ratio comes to 0.914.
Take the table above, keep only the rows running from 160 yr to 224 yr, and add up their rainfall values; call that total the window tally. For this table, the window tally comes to 13.8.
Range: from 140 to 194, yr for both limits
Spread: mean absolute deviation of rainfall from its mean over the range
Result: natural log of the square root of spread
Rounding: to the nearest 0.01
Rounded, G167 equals -1.95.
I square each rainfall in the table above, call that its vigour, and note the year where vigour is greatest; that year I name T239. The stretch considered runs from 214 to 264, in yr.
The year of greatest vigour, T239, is 262 yr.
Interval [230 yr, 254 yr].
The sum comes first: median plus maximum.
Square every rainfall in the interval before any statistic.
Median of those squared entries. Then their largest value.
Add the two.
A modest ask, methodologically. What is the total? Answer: 2.16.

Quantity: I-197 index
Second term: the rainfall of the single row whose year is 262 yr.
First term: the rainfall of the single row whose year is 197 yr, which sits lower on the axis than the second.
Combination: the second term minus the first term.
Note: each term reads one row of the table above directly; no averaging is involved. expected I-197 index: -0.032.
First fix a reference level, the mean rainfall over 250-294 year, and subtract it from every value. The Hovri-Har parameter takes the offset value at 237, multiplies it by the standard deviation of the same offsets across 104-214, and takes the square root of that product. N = 0.020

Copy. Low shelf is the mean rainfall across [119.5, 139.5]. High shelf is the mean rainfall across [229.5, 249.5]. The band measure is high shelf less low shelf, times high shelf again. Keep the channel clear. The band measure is -0.15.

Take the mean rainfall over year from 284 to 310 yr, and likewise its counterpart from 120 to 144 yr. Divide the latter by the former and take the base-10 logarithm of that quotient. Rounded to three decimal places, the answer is 0.058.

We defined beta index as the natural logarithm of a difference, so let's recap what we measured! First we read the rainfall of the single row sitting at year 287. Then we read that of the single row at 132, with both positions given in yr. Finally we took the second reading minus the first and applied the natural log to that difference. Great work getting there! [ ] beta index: -2.6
